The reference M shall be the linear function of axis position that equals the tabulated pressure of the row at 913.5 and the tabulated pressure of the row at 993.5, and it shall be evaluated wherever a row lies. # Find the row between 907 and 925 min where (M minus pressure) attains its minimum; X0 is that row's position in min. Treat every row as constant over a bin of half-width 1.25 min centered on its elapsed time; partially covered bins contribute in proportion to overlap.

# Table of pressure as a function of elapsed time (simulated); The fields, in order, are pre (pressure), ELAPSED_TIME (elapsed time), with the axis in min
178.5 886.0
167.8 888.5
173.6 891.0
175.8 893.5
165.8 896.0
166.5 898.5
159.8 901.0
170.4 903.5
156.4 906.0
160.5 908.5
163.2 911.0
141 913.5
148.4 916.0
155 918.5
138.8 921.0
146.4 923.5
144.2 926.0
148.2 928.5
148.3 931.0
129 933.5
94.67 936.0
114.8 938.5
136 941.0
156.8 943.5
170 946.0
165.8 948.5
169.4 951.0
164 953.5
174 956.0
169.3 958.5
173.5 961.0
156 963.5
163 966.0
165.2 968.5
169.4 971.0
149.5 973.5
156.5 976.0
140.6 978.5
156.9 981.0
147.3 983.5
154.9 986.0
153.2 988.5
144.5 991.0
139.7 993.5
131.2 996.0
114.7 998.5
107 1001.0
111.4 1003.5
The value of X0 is 911.0 min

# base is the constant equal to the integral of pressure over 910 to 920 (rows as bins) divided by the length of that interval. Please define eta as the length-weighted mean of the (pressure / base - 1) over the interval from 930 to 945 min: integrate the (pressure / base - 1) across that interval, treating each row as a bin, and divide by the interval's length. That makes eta -0.139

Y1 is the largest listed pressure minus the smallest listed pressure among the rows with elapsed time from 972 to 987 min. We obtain 16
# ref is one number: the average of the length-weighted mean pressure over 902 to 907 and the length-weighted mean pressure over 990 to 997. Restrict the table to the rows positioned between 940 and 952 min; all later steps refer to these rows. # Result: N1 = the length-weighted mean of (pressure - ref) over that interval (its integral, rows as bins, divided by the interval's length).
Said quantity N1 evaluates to 9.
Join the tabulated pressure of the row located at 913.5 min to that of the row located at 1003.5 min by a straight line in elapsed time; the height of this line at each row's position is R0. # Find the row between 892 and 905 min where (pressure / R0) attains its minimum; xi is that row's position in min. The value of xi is 901.0 min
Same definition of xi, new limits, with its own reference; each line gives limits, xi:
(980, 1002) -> 1001.0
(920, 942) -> 936.0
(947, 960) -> 948.5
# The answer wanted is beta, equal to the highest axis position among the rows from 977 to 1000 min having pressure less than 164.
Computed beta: 998.5 min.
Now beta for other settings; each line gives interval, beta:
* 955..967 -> 966.0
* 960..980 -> 978.5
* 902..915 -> 913.5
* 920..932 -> 931.0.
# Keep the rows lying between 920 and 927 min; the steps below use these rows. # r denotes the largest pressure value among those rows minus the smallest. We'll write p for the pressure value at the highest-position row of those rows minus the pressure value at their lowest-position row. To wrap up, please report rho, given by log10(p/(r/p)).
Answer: 0.6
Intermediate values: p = 5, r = 8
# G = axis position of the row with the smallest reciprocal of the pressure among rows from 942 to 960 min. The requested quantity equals 956.0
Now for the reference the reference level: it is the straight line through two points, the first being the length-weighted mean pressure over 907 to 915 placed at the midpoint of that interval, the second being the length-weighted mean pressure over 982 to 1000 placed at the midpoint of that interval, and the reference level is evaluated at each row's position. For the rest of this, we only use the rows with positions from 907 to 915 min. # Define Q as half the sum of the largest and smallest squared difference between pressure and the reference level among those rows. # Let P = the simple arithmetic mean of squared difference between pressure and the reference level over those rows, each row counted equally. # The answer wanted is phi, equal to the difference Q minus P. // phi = 10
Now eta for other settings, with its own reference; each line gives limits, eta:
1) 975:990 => 0.001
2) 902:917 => 0.037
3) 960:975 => 0.074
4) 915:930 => -0.029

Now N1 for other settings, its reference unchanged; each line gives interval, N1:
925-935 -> -10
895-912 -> 12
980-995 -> -2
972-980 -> -1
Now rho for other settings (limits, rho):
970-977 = 0.9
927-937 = 1.7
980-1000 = 1.6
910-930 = 1.0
